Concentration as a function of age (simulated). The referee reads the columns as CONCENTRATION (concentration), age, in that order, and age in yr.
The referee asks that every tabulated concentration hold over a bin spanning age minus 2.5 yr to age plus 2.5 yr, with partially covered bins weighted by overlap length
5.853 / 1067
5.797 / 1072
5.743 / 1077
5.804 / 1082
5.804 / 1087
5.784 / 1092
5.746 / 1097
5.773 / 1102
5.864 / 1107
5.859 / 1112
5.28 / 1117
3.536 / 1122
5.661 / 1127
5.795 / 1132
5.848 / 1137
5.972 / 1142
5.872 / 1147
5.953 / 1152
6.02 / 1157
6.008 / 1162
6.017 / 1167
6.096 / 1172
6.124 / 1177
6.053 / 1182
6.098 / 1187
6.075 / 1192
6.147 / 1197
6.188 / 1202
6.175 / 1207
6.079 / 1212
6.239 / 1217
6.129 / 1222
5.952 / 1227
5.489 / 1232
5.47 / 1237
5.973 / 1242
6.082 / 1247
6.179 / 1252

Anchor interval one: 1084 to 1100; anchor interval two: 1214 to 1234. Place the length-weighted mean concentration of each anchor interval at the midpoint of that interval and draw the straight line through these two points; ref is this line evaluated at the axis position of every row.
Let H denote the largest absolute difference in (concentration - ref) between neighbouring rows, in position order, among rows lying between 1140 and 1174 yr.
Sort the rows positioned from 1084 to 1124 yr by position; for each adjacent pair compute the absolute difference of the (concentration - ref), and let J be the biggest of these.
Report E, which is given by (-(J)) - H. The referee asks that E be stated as -1.9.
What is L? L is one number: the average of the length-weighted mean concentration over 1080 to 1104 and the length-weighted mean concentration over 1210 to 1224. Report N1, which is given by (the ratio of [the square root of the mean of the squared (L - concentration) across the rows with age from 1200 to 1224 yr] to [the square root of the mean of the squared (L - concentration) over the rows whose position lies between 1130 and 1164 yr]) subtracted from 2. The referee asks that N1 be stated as 0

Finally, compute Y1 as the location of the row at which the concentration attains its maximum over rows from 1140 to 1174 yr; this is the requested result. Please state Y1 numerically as 1172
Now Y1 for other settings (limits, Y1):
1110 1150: 1142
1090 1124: 1107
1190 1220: 1217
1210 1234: 1217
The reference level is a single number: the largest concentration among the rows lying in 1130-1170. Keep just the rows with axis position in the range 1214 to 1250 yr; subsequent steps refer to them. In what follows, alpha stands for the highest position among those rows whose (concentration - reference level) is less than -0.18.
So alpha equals 1237 yr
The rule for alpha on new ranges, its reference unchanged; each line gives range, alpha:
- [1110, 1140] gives 1132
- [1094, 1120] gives 1117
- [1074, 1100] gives 1097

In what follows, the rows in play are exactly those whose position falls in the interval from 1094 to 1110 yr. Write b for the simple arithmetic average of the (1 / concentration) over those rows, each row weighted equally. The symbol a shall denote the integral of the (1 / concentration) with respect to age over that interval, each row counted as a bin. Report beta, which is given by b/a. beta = 0.063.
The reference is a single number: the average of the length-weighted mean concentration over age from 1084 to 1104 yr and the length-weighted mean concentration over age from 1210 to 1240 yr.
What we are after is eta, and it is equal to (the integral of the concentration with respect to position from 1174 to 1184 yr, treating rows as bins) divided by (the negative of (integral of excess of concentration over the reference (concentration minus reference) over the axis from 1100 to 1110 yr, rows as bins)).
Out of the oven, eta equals 526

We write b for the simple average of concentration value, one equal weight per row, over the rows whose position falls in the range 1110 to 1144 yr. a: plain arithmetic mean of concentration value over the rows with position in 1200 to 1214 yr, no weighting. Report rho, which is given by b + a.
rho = 11.57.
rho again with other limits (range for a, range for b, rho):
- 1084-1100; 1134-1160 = 11.71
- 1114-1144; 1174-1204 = 11.46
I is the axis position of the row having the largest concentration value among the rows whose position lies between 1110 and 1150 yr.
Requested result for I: 1142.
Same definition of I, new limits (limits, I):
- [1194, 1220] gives 1217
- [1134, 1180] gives 1177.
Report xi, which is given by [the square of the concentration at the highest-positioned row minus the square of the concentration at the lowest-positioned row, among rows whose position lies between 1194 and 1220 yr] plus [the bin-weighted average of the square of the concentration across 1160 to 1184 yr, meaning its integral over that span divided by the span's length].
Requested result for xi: 37.9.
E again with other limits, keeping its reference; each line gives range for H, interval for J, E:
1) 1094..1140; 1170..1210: -2.2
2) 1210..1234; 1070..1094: -0.5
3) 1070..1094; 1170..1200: -0.1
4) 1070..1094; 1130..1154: -0.2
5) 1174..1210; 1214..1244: -0.6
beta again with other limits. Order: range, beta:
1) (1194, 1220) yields 0.038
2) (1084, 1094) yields 0.100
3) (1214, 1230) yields 0.062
